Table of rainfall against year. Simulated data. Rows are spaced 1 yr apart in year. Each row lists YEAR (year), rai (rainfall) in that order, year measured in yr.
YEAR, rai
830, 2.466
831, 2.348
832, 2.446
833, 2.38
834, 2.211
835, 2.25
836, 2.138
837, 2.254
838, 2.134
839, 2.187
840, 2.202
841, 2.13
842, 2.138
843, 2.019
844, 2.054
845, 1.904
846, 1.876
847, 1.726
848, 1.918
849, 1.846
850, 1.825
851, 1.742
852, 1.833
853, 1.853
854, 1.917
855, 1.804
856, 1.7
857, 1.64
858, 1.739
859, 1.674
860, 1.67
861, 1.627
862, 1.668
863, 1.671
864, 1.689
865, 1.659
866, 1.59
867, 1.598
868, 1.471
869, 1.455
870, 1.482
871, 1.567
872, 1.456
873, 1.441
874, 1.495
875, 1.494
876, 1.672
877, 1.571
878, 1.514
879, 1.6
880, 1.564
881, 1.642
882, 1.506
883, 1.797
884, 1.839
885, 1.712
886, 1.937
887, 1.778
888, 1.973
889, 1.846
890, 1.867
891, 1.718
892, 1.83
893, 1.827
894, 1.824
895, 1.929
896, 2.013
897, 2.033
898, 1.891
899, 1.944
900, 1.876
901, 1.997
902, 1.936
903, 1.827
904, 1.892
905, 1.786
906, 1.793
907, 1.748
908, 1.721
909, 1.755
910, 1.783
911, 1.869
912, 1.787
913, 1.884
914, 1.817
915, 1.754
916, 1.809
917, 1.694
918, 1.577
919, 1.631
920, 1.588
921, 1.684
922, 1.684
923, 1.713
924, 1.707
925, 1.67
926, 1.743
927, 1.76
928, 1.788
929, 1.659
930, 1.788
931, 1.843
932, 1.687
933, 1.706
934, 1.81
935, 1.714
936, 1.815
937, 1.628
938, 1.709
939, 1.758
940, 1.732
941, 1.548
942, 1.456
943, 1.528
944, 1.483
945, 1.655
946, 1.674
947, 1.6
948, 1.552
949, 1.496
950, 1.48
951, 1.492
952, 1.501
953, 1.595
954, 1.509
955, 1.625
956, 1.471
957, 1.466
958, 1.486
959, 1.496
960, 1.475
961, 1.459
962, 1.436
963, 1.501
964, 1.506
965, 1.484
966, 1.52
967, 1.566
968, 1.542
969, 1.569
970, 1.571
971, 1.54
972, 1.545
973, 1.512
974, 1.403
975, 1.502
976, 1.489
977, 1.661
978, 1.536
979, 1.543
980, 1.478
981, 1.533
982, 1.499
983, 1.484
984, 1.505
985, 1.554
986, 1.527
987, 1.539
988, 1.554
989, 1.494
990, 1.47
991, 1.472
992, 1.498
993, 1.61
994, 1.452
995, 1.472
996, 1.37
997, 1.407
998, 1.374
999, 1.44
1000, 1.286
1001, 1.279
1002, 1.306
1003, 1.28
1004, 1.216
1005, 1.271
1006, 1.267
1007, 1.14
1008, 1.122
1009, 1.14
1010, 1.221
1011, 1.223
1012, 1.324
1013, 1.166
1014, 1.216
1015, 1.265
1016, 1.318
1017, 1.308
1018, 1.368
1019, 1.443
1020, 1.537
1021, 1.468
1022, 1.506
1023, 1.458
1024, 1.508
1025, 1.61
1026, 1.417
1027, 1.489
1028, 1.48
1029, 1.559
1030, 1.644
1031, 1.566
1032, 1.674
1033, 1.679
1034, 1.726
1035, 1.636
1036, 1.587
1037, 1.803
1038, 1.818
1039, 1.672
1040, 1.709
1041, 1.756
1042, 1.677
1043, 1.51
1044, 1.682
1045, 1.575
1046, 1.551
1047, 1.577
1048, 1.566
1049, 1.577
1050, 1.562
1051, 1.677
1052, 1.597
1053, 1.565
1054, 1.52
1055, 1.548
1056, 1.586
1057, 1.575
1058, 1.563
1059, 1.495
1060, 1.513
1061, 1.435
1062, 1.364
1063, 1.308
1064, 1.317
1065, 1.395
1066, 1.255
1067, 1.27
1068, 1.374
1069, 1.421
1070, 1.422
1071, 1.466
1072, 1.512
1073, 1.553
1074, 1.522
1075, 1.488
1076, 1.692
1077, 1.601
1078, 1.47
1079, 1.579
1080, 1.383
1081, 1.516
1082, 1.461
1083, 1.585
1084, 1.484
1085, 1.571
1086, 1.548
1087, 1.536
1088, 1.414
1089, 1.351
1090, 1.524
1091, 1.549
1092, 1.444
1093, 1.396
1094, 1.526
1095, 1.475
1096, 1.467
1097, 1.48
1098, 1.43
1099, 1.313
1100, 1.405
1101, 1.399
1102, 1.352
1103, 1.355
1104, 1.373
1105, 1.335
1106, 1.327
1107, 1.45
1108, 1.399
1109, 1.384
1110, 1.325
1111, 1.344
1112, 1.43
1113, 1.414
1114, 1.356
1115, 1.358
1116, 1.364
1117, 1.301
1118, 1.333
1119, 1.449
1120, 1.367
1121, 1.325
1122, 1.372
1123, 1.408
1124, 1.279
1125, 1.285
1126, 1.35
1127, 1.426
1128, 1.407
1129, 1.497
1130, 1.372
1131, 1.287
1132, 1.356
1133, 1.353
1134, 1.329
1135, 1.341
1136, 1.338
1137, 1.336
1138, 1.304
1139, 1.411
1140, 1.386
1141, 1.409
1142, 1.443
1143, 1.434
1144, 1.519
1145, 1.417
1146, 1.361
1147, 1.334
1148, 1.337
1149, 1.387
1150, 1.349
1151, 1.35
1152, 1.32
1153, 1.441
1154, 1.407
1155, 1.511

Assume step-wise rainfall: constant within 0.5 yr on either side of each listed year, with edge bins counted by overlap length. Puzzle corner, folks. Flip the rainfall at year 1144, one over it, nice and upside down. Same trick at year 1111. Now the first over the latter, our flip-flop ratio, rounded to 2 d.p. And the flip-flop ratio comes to 0.88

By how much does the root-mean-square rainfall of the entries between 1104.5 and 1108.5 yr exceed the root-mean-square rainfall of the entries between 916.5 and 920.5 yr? -0.24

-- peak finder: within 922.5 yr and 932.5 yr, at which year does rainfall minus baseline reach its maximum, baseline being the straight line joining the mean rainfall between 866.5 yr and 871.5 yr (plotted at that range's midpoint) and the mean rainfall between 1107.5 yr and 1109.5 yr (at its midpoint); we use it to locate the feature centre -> 931 yr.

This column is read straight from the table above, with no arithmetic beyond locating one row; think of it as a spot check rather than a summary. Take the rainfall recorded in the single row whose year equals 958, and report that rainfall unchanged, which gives 1.486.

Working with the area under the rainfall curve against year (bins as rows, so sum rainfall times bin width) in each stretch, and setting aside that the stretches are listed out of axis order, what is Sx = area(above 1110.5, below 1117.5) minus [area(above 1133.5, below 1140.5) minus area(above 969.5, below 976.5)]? 11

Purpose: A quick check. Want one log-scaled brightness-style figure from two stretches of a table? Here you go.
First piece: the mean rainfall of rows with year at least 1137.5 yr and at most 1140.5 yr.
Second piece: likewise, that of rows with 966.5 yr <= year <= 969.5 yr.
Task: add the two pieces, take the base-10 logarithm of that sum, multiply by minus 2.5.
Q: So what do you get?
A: -1.17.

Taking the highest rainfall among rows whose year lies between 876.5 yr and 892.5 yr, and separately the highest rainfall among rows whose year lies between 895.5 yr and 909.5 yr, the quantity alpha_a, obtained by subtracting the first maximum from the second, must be 0.1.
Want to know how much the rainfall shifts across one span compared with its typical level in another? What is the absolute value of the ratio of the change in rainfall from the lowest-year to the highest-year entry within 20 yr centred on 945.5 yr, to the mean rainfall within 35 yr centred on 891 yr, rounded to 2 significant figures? 0.11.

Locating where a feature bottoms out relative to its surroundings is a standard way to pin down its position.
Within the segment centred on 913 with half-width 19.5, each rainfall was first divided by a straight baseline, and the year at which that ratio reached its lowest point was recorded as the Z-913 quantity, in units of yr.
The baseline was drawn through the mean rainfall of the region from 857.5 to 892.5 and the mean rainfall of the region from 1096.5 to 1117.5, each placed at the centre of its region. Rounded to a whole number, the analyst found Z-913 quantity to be 918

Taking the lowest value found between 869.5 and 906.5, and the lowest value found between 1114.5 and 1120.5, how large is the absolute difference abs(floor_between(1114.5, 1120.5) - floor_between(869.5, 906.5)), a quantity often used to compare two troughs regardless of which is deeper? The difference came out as 0.14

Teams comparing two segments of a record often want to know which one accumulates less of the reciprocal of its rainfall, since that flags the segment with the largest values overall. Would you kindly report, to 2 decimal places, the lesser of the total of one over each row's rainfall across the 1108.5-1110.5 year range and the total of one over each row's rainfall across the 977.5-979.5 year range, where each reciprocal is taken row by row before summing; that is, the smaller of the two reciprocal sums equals 1.30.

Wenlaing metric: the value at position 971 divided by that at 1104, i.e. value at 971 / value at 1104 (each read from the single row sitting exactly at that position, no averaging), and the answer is 1.12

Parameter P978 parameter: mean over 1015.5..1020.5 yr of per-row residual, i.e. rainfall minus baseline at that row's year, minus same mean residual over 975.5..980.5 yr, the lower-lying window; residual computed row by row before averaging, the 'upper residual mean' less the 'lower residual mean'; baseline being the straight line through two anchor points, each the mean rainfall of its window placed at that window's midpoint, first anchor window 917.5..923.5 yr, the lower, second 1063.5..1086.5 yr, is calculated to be -0.10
